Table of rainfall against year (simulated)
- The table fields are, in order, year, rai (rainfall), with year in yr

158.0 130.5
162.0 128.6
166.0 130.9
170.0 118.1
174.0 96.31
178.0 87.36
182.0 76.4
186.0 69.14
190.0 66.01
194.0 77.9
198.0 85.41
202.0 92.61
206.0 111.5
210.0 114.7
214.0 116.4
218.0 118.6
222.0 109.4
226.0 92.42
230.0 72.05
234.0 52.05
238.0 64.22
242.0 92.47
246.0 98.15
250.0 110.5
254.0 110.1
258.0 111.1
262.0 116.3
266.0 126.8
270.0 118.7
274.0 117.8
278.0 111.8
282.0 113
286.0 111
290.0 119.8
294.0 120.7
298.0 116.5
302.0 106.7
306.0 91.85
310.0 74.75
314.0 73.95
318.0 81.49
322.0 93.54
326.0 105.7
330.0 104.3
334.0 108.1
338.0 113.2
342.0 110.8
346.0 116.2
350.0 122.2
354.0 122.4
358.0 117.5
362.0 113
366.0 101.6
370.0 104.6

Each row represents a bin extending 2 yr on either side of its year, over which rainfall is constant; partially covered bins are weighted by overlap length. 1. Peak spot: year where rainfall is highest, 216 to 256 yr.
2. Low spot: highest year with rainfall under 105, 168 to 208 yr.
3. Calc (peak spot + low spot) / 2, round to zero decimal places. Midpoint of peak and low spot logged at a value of 210 yr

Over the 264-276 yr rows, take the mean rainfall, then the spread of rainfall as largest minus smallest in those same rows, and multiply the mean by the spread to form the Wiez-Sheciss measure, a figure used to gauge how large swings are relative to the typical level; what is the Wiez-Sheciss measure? 1090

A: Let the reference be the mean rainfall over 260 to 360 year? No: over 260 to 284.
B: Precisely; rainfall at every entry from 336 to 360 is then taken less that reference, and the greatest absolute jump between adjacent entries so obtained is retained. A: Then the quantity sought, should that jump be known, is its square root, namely 2.4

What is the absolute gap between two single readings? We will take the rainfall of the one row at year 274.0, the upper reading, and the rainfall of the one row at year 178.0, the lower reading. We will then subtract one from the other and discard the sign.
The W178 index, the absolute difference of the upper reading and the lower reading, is 30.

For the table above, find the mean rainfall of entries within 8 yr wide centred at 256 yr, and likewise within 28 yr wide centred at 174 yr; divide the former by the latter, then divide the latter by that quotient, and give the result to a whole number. 92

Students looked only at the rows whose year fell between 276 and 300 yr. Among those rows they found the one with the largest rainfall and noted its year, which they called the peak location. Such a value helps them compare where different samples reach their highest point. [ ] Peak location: 294.0 yr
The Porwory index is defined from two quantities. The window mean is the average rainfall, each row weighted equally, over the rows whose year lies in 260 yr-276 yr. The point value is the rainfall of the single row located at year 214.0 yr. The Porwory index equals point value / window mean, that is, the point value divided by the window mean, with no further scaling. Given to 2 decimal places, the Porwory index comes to 0.97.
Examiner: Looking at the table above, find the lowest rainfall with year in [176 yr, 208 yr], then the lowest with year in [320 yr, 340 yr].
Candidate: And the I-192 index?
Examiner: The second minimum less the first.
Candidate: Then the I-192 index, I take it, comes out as 28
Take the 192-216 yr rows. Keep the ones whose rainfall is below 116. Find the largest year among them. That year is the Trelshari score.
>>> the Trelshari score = 210.0 yr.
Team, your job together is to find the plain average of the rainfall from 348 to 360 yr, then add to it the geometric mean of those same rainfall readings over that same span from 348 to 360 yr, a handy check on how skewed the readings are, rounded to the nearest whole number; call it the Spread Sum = 241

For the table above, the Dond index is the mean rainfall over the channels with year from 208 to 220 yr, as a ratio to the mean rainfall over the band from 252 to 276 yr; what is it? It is 1.00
